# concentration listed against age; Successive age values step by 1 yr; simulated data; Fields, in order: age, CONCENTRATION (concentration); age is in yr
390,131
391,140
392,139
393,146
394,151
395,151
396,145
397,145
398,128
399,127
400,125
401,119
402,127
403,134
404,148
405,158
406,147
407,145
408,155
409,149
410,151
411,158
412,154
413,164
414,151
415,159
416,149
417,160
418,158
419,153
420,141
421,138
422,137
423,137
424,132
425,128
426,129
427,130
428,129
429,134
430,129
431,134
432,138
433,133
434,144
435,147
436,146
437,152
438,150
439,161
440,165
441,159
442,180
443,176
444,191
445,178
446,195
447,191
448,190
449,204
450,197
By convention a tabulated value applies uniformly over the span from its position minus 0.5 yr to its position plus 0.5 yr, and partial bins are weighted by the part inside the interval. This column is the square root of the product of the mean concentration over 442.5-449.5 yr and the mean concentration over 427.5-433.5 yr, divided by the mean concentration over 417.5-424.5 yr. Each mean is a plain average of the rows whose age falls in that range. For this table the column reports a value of 1.11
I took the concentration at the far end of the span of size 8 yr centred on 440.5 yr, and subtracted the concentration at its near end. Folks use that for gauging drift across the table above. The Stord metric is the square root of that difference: 6.2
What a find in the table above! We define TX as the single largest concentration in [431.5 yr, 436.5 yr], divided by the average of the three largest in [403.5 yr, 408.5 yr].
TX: 1.0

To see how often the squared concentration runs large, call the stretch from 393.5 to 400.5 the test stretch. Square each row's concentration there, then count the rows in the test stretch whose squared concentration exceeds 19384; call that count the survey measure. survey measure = 4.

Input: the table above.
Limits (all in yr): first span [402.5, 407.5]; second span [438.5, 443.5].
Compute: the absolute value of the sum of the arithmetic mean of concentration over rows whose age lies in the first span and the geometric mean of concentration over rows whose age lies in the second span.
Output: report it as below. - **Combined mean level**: 314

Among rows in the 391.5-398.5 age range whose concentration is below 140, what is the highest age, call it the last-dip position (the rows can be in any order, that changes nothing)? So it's 398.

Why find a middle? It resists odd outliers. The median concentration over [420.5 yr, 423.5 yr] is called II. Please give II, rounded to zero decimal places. 137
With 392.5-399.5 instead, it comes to 145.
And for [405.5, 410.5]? 149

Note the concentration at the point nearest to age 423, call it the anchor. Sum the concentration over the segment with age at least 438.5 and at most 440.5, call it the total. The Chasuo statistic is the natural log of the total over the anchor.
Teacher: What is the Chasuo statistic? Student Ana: 0.87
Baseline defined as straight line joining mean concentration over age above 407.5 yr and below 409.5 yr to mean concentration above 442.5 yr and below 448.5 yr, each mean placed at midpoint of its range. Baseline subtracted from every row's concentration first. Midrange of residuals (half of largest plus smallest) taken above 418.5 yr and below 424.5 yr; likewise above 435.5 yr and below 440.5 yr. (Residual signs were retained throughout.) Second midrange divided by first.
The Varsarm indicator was 1.1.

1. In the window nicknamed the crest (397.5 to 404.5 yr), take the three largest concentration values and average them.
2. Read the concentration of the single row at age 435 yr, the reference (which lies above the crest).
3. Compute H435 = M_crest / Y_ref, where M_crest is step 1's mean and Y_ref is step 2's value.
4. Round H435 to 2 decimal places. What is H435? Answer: 0.93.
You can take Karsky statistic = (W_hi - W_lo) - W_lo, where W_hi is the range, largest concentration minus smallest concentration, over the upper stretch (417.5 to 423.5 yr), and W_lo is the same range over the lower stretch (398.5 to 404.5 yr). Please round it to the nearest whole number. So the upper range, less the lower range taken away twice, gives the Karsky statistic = -37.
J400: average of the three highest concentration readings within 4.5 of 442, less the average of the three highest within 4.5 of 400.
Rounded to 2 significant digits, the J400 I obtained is 43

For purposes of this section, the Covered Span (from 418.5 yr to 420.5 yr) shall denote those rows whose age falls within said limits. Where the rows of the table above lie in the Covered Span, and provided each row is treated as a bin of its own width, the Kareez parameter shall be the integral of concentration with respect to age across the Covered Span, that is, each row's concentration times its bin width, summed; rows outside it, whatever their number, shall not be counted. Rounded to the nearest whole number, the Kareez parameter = 294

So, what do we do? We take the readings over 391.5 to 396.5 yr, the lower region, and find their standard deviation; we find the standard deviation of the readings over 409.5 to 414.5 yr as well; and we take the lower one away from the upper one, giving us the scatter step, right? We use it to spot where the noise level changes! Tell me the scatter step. 0.5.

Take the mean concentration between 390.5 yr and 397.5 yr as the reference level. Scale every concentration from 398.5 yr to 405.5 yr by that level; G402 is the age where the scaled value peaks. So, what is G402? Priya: 405 yr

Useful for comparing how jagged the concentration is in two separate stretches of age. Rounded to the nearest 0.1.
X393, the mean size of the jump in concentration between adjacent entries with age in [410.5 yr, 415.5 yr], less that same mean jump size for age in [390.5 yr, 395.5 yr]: 5.5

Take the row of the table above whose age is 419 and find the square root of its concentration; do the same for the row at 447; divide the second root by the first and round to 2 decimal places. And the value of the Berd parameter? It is 1.12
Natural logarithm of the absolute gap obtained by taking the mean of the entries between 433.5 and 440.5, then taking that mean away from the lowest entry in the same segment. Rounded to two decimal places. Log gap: 2.10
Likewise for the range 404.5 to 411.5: 1.93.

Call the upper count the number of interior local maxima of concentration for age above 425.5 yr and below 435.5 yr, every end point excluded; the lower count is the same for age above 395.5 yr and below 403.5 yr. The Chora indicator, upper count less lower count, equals 3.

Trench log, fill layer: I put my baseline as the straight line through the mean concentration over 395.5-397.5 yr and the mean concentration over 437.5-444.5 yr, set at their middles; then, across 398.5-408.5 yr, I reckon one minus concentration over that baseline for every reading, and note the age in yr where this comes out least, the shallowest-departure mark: 405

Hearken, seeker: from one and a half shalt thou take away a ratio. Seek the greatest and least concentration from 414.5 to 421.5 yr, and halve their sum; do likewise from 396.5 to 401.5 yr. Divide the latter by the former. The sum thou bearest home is 0.61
